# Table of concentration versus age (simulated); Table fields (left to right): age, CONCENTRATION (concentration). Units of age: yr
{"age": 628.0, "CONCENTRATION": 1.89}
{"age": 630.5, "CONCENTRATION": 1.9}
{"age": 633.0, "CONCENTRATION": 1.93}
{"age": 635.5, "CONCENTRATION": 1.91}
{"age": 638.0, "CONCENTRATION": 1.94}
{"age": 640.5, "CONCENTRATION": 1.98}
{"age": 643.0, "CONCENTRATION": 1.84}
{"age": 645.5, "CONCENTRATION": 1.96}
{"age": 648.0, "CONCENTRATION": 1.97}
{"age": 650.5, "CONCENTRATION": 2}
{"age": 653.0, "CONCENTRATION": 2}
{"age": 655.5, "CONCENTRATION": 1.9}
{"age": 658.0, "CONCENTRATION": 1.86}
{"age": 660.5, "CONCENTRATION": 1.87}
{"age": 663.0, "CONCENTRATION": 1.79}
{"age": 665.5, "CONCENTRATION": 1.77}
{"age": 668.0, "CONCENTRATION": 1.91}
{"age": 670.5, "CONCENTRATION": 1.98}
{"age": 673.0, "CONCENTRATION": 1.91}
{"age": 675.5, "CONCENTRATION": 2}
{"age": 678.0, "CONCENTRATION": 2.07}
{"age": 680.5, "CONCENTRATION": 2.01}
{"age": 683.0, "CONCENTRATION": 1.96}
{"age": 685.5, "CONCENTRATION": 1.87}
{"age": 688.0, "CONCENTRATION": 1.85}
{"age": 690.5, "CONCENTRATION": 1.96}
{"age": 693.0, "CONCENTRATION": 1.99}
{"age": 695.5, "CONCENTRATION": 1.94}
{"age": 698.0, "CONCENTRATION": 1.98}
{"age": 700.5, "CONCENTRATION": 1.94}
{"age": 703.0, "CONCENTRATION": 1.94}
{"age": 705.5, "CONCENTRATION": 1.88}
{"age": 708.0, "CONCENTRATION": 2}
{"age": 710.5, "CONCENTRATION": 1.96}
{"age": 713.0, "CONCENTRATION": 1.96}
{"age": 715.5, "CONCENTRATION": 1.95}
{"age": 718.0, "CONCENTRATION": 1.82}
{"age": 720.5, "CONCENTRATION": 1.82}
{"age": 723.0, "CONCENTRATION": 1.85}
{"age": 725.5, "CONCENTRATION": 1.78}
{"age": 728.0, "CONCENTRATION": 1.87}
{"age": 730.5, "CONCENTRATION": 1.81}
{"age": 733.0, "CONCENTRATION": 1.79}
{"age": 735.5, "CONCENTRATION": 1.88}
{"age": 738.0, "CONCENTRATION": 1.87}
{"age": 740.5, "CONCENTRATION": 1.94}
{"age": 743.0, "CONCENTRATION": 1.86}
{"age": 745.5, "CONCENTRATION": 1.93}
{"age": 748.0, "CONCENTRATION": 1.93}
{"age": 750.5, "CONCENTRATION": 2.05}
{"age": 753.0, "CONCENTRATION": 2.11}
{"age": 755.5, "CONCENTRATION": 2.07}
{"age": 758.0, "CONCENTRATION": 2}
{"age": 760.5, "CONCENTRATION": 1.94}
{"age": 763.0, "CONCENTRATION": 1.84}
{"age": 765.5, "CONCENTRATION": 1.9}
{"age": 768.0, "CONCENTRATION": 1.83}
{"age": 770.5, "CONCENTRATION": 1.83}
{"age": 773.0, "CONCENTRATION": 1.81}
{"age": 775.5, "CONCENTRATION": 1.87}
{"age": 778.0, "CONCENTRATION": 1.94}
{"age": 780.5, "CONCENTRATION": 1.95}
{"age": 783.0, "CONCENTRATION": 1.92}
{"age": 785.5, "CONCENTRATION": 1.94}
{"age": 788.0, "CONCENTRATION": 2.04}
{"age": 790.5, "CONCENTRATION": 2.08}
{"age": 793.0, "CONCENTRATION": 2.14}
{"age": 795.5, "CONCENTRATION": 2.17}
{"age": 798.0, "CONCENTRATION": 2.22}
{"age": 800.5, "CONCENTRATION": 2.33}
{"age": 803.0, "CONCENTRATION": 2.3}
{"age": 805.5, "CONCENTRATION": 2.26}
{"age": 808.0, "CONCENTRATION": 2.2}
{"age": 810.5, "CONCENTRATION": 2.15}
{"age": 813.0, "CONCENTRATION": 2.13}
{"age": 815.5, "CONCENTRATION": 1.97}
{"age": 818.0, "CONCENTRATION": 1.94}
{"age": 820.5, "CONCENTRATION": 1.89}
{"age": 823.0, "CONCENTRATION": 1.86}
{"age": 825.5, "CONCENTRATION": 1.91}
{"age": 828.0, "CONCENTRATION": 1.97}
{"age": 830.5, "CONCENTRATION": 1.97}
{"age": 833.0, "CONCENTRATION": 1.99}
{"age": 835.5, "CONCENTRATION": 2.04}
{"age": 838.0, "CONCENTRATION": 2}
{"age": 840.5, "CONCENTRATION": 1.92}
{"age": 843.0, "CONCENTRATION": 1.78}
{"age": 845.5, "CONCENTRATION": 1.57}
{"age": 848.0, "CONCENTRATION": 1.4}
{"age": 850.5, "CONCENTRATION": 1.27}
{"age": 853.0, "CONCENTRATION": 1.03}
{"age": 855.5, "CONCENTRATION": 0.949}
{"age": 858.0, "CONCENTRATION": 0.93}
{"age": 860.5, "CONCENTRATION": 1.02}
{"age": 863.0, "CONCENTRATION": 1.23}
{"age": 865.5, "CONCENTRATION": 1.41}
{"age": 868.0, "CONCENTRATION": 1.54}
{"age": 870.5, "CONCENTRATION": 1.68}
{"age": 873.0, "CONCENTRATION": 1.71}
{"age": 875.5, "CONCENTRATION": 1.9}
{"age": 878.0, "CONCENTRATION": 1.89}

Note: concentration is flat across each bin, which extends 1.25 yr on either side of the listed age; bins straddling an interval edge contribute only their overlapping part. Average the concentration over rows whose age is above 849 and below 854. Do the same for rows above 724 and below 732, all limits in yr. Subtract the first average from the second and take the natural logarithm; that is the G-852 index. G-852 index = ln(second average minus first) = -0.4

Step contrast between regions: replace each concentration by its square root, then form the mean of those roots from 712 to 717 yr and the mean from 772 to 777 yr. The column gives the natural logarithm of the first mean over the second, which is 0.03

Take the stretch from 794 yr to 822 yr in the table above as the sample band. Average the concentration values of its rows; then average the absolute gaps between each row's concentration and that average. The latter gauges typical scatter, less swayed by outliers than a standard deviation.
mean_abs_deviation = 0.12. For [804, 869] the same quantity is 0.36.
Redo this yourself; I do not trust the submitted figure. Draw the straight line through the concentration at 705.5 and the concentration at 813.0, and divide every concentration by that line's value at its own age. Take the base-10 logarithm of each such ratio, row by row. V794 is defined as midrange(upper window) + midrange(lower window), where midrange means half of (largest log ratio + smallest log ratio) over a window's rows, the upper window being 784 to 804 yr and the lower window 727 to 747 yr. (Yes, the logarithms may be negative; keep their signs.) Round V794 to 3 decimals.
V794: -0.011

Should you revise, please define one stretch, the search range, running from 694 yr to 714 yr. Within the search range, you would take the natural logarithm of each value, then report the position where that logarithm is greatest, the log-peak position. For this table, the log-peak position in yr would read 708.0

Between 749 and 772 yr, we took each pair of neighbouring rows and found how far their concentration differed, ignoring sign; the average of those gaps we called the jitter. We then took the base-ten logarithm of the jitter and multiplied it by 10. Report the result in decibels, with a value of -12.4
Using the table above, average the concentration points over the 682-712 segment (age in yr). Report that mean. 1.94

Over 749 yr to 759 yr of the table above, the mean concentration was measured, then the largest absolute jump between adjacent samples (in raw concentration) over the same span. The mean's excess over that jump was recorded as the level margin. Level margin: 1.99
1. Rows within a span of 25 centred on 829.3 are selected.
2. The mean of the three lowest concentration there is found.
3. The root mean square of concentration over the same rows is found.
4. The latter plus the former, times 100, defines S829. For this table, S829 384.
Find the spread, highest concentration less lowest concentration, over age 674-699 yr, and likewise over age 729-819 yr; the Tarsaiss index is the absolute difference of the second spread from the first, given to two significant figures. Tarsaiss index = 0.32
